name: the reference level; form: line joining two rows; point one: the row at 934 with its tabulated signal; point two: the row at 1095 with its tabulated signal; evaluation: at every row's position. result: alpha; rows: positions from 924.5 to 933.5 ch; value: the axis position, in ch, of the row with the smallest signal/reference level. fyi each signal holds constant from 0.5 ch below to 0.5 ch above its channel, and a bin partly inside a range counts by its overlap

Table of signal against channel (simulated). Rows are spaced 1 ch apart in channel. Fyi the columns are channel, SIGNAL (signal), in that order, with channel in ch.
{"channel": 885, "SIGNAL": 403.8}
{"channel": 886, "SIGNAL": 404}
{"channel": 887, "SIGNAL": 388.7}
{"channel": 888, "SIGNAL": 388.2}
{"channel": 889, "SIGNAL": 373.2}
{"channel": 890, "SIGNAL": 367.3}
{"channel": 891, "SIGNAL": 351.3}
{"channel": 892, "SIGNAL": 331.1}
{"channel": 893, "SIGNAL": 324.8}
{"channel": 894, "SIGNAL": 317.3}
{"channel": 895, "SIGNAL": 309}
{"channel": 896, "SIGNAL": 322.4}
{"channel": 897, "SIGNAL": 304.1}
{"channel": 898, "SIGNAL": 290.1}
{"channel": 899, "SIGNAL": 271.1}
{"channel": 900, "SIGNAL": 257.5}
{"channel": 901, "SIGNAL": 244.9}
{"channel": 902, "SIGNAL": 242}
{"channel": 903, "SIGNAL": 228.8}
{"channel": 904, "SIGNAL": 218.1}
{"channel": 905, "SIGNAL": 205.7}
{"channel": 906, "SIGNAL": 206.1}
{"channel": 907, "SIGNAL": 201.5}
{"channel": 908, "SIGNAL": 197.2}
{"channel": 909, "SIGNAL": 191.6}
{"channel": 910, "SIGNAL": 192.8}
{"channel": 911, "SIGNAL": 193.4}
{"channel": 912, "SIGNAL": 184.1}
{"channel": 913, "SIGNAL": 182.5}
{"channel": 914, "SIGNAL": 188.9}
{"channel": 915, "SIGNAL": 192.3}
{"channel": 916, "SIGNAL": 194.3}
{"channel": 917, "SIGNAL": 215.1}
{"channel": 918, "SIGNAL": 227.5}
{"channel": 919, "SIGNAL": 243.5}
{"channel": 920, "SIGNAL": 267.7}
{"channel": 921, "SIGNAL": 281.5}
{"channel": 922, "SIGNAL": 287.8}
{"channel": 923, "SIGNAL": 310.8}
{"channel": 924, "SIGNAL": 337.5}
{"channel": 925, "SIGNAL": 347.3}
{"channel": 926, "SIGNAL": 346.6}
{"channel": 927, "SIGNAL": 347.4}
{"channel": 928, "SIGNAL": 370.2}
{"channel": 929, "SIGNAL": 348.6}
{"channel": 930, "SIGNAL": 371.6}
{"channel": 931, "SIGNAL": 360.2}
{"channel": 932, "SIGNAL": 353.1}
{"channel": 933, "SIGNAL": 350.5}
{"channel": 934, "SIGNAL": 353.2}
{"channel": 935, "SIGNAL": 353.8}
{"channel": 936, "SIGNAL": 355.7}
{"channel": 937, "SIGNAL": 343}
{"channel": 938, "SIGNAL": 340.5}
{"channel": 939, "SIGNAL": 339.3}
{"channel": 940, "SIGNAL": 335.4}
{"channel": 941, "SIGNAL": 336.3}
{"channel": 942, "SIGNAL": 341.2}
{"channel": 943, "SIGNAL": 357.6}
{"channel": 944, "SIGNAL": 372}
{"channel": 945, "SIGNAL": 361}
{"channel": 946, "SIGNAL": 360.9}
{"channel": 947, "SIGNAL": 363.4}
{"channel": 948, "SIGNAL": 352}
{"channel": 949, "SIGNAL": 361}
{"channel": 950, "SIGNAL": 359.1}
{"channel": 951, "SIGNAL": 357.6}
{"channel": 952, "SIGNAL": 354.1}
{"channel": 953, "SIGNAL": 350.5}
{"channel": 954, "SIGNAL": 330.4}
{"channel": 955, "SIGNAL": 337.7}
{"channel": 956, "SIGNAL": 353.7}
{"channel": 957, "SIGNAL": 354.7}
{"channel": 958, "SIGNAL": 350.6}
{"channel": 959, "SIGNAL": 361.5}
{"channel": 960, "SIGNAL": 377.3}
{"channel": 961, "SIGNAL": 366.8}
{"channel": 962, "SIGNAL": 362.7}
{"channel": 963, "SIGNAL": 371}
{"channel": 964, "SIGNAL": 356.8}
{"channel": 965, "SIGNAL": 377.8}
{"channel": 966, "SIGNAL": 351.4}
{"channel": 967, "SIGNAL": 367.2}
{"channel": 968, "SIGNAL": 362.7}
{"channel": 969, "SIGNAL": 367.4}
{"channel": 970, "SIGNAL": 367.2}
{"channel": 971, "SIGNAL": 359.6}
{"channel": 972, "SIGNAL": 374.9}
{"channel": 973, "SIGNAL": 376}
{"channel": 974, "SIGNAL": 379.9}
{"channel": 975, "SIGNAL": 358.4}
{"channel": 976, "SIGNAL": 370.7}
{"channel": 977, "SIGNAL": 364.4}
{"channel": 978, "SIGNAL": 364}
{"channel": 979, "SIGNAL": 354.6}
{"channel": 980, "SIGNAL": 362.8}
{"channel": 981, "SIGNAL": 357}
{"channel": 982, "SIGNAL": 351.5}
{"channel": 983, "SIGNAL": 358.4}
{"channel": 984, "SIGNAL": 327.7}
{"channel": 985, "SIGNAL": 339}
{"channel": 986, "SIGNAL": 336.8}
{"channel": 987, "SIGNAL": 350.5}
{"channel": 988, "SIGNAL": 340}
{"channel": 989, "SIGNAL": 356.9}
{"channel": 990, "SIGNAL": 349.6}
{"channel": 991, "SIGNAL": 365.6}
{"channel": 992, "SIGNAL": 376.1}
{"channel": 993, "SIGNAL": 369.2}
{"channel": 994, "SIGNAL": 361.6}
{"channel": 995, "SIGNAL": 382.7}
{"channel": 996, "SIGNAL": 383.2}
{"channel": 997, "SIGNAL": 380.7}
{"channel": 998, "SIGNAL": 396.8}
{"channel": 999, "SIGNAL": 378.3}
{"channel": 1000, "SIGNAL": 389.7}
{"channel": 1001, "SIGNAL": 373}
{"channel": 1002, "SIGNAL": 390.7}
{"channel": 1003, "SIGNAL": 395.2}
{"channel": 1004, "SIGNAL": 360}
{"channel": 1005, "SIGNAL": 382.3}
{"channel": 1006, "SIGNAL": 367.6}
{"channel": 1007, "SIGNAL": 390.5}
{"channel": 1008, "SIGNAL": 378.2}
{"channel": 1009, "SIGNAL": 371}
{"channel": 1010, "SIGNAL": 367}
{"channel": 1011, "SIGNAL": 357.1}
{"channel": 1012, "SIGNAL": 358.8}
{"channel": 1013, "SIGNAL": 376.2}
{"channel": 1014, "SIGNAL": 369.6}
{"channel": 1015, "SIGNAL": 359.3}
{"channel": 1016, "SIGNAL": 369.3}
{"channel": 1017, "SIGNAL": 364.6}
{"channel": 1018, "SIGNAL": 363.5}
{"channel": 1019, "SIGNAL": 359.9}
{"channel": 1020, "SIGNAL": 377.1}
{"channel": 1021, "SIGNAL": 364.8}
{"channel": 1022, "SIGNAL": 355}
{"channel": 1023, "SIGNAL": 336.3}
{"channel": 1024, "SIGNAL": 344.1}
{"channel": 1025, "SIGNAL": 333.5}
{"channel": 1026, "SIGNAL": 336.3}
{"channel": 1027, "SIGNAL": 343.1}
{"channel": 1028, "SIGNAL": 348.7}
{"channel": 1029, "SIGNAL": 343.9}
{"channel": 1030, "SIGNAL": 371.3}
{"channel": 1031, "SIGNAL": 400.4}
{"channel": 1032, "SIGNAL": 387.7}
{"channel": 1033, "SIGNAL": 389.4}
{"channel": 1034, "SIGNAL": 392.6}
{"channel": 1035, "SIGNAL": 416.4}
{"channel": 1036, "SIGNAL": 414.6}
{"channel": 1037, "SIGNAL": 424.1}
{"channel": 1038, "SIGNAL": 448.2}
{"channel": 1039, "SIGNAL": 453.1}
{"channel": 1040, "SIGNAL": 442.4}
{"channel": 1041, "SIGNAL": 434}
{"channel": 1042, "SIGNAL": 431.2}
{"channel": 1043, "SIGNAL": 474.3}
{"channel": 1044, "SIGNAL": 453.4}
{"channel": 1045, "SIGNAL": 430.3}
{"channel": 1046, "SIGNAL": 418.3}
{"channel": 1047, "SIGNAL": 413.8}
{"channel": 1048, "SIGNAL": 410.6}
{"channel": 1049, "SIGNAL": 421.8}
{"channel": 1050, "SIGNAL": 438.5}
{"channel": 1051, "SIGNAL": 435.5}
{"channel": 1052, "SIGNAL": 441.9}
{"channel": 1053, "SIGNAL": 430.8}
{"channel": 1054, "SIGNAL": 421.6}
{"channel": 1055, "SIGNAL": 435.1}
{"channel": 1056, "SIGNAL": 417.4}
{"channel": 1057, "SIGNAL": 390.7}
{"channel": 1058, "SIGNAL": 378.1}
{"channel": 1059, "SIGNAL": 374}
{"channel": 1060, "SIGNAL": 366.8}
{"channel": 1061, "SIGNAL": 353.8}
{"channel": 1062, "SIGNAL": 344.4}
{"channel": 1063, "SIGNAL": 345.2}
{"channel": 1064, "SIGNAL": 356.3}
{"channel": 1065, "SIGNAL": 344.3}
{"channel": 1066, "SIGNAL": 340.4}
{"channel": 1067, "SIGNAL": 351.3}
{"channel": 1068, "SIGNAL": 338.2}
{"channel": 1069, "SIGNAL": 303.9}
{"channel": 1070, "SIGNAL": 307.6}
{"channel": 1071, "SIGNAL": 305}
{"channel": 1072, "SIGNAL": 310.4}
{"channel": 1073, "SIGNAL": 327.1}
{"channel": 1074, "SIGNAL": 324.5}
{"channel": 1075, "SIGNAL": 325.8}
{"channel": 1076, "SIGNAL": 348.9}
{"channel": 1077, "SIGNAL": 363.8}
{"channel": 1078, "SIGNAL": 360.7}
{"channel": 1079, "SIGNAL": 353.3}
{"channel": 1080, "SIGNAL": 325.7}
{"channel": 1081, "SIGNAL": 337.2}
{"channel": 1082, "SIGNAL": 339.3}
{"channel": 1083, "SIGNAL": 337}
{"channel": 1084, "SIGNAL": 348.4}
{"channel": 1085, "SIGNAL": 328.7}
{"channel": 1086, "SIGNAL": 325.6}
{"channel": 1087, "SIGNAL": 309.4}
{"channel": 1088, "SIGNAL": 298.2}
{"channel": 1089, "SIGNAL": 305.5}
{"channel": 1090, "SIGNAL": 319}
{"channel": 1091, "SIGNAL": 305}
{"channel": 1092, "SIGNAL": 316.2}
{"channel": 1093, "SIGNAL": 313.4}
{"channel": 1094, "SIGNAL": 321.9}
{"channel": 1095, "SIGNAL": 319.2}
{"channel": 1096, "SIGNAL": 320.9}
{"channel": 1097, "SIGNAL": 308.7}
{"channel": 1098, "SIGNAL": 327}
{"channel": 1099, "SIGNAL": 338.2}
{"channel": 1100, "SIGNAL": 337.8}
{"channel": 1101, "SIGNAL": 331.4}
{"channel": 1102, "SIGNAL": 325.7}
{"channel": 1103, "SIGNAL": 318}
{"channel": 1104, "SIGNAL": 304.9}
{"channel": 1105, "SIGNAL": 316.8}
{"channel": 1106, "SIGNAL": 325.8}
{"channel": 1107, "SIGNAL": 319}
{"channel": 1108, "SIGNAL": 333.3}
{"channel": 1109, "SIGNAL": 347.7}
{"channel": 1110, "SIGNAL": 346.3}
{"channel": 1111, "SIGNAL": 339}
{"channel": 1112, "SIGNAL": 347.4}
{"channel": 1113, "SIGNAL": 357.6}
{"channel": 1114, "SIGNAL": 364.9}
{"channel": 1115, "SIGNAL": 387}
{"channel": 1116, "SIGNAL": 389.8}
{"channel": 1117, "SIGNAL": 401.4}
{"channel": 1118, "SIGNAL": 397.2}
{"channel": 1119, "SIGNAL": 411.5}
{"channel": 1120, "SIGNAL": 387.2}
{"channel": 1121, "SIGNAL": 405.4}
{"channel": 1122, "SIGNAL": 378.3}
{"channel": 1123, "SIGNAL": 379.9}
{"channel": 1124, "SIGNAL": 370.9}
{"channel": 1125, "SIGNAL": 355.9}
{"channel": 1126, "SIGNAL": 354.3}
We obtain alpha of 926 ch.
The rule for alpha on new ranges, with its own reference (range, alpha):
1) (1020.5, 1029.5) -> 1025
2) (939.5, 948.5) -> 940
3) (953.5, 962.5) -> 954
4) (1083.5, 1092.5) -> 1088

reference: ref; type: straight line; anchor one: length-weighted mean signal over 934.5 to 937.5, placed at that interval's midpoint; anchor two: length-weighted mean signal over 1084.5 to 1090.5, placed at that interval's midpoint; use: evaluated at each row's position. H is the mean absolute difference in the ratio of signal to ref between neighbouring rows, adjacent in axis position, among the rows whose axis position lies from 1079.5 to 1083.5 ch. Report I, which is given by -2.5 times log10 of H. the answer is 4.4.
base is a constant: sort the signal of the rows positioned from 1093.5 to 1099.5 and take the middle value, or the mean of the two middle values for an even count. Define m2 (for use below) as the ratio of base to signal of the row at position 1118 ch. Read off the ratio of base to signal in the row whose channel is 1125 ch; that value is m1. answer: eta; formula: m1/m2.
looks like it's 1.12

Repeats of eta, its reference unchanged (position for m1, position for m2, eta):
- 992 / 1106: 0.87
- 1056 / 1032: 0.93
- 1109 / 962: 1.04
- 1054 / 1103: 0.75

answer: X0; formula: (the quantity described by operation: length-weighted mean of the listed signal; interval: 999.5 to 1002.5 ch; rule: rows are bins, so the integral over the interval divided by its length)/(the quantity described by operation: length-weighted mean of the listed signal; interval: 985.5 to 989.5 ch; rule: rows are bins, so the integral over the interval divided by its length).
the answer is 1.11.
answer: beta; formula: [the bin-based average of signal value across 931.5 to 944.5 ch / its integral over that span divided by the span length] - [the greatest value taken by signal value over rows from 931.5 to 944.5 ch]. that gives -23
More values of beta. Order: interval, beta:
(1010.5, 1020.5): -12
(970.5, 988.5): -23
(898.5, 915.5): -59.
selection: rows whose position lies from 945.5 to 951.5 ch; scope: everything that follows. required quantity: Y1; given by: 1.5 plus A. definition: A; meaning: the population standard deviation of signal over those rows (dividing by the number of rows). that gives 5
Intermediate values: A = 3.6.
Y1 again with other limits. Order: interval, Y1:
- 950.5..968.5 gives 13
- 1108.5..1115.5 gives 16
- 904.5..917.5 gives 10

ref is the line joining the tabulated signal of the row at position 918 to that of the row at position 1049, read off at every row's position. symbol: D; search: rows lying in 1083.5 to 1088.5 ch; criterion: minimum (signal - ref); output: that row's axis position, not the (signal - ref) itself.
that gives 1088 ch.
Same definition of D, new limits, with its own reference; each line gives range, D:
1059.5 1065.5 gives 1065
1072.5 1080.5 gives 1080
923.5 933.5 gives 933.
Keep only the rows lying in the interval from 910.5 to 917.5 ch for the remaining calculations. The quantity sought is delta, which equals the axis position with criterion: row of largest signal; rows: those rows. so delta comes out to 917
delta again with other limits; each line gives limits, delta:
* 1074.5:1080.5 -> 1077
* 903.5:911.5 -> 904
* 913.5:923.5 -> 923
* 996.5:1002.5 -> 998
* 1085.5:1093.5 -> 1086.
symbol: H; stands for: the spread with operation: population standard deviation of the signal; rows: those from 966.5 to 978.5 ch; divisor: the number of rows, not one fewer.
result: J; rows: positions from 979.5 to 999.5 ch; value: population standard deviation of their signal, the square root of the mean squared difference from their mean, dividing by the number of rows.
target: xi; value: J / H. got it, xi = 2.8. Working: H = 6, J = 18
